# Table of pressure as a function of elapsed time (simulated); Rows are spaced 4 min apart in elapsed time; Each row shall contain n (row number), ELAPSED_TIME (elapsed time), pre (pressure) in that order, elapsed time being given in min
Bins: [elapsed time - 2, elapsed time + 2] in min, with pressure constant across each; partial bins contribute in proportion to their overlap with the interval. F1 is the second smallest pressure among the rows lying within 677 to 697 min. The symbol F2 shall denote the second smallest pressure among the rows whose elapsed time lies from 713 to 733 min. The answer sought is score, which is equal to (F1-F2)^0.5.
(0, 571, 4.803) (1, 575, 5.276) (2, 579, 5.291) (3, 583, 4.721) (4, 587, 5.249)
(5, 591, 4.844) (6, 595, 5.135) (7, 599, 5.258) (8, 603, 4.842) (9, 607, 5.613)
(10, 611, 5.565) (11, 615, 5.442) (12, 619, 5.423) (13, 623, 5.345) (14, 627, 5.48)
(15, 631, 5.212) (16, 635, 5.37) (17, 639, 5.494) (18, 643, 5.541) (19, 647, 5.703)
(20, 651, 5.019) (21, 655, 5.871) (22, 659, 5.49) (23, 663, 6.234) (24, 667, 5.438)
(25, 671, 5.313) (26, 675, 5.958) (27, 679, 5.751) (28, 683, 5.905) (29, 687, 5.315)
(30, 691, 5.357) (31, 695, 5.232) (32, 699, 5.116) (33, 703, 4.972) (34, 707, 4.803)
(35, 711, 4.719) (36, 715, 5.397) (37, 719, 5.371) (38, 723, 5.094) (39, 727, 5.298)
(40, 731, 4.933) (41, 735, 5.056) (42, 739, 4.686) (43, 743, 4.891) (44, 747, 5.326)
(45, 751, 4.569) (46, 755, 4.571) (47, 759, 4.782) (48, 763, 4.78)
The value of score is 0.470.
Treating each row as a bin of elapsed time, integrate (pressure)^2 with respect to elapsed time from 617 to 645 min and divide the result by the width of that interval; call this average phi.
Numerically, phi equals 29.3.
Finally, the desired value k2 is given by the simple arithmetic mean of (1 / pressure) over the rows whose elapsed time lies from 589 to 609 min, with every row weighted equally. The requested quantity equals 0.195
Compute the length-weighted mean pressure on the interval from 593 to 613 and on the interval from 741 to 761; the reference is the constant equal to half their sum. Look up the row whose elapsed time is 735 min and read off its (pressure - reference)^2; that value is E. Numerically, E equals 0.00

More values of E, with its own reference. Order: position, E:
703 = 0.01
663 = 1.39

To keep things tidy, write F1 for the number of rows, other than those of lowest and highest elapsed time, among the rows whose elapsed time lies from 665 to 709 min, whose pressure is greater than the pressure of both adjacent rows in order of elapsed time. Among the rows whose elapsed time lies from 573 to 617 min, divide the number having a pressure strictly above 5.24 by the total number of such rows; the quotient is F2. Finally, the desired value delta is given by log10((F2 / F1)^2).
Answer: -1.35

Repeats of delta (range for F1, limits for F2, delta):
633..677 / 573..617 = -1.35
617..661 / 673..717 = -1.48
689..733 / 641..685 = -0.68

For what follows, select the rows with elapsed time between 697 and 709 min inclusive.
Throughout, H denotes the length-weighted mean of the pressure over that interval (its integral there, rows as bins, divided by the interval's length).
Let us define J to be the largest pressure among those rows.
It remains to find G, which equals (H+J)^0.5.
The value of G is 3.17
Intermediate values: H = 5.0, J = 5.116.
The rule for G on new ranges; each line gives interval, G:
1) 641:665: 3.45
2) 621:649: 3.34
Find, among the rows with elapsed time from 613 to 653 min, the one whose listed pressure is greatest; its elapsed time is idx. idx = 647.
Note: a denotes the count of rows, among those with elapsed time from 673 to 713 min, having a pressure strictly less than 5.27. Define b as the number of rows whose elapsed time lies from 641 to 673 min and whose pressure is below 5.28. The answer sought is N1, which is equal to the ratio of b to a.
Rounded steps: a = 5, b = 1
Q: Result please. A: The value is 0.2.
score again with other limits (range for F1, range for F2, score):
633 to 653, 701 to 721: 0.753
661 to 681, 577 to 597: 0.771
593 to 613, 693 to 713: 0.576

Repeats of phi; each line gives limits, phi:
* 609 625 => 29.6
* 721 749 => 25.5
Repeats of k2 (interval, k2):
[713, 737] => 0.193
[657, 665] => 0.171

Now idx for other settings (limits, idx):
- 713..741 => 715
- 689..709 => 691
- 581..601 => 599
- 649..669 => 663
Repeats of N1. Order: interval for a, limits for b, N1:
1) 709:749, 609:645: 0.2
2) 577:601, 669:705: 0.6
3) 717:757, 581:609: 0.9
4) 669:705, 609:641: 0.3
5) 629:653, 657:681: 0.0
